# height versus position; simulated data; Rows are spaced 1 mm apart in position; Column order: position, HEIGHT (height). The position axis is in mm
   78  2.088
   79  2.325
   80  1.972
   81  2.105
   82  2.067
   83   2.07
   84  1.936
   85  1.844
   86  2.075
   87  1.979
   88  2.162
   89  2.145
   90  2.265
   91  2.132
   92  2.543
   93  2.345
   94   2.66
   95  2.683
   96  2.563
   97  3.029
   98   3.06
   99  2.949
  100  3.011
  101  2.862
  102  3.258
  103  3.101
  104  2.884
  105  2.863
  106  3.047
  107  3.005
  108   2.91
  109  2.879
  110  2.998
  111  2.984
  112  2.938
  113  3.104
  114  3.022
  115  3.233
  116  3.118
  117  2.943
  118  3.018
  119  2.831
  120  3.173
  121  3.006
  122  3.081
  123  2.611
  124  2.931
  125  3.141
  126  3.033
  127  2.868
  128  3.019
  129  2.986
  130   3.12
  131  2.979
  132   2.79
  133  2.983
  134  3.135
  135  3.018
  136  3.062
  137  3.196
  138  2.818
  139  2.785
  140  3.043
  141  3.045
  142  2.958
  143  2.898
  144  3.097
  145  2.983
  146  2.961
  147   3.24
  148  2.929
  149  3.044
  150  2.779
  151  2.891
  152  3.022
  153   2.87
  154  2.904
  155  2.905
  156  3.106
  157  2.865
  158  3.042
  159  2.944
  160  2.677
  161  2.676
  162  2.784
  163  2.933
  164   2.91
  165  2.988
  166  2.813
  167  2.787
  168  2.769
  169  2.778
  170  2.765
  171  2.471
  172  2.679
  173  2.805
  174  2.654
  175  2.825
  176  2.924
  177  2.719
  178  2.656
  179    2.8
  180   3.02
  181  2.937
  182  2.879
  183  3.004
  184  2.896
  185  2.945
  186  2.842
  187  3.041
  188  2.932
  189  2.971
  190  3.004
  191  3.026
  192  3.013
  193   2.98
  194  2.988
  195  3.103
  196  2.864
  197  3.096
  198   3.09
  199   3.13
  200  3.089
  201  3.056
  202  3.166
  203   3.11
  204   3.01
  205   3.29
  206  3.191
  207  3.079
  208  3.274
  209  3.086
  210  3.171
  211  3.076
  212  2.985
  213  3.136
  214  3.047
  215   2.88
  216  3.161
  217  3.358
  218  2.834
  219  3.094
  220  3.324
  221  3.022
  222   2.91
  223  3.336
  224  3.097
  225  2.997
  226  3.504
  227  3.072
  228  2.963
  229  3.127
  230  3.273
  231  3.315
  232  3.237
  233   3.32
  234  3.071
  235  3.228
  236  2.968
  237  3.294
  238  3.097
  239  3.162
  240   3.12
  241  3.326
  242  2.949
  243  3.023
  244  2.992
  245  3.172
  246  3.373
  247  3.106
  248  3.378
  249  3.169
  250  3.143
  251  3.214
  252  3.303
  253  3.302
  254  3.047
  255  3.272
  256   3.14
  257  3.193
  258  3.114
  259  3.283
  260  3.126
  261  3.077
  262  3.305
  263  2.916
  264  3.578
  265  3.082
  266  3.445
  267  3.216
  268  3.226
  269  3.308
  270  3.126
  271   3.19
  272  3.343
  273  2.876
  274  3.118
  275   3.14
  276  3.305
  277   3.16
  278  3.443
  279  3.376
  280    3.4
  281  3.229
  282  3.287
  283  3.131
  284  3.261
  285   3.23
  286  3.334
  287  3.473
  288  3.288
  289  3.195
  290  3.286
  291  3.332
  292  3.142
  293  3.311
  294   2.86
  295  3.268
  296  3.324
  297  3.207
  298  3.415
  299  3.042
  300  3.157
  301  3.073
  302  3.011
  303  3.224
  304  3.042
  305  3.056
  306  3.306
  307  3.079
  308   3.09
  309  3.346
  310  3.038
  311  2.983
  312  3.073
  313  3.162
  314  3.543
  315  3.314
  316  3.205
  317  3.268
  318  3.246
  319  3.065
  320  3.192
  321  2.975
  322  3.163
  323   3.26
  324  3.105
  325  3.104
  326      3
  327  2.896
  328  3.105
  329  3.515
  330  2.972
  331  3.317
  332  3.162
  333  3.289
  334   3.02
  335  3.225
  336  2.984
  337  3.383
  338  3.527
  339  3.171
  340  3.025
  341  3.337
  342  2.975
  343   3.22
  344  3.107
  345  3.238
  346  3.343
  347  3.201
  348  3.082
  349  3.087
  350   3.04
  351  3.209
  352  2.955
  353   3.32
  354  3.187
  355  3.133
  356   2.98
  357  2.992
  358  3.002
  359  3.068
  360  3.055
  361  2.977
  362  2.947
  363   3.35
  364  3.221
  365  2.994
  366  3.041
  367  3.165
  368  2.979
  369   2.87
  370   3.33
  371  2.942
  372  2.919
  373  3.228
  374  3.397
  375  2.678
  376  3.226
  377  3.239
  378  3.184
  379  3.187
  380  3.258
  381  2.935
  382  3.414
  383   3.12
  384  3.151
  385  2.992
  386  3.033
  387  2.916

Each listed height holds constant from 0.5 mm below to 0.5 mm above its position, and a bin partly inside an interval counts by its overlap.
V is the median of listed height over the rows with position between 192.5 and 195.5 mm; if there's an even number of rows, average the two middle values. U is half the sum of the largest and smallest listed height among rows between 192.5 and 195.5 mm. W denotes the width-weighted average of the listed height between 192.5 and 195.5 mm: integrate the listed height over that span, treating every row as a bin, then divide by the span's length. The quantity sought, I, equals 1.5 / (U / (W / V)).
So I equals 0.50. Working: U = 3.04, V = 2.99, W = 3.02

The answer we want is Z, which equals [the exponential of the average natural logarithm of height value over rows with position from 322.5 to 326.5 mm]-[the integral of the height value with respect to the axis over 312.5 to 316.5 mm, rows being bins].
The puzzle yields -10.1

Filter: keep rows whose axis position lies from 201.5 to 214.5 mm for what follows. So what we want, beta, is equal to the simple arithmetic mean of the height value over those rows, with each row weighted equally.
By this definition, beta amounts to 3.12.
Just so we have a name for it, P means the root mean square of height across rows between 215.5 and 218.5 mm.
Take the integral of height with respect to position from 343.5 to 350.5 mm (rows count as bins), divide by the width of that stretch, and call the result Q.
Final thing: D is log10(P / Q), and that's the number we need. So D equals -0.004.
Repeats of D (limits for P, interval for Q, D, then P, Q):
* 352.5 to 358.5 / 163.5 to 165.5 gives 0.022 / 3.10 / 2.95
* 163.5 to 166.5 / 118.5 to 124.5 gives -0.005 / 2.90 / 2.94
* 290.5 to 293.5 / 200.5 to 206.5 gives 0.017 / 3.26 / 3.14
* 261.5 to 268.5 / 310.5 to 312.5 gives 0.032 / 3.26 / 3.03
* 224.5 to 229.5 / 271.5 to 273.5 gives 0.004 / 3.14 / 3.11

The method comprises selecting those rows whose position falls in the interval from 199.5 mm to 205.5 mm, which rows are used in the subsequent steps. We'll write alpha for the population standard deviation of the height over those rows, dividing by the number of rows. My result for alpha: 0.09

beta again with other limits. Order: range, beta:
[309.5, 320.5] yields 3.19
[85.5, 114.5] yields 2.74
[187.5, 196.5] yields 2.99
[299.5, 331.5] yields 3.15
